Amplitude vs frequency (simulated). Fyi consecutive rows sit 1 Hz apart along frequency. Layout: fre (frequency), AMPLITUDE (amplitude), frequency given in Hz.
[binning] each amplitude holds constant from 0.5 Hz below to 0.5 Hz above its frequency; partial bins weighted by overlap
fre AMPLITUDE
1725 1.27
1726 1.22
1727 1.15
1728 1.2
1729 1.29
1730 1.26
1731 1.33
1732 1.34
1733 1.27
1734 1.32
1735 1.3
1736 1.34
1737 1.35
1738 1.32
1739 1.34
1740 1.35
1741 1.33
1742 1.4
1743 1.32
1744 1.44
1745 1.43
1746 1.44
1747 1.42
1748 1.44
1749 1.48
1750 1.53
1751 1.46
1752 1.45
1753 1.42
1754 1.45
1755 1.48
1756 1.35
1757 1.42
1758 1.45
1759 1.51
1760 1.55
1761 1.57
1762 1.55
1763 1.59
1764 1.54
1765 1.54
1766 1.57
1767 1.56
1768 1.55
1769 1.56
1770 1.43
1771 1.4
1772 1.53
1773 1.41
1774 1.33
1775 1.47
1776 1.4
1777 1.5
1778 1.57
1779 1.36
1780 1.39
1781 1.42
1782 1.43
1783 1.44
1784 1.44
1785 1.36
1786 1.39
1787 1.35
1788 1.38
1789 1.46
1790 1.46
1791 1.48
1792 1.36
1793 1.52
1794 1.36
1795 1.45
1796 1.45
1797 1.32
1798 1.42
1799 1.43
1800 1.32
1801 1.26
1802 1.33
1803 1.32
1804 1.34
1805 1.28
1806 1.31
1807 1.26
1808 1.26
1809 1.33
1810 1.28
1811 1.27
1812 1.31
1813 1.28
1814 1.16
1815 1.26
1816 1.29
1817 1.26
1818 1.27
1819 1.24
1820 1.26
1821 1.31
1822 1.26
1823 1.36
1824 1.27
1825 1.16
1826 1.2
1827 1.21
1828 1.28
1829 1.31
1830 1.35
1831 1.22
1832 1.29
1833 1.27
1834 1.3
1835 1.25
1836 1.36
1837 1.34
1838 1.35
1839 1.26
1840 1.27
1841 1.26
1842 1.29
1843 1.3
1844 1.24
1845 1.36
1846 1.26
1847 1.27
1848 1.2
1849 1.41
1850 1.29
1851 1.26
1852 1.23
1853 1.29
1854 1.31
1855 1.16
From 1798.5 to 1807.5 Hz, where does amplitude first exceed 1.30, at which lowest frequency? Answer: 1799 Hz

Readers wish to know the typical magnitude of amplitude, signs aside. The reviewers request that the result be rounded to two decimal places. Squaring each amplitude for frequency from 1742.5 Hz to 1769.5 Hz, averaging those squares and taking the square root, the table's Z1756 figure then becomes 1.49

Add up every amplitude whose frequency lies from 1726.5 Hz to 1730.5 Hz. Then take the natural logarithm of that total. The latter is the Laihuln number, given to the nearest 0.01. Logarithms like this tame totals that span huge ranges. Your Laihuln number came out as 1.59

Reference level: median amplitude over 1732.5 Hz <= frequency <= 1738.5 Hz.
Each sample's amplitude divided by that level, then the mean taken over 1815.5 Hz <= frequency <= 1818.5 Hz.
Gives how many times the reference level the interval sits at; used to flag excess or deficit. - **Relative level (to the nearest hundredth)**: 0.96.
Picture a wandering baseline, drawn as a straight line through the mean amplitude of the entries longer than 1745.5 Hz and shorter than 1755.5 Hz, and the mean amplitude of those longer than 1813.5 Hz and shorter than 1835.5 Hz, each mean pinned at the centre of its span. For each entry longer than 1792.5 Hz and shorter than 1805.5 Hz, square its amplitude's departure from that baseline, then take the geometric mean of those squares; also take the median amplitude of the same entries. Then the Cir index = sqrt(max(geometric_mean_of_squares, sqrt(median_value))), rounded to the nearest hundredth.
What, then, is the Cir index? 1.08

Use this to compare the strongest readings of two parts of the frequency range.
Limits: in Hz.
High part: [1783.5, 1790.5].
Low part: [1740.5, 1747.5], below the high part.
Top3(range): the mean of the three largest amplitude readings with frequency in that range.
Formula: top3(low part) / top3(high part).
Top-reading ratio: 0.99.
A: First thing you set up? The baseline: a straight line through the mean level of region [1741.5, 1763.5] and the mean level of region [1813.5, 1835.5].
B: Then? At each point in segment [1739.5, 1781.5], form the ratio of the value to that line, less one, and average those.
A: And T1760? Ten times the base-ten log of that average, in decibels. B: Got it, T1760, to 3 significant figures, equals -18.0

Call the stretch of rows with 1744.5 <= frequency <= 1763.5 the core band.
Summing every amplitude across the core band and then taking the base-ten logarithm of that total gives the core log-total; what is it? 1.45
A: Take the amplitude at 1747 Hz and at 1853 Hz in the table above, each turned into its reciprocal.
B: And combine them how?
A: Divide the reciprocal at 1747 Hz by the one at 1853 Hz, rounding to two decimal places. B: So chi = 0.91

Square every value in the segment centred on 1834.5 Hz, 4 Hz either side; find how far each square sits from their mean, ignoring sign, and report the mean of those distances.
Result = 0.10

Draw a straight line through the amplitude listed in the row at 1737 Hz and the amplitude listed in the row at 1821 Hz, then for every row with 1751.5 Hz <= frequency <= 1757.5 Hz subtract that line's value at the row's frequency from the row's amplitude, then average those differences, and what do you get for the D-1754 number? 0.087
